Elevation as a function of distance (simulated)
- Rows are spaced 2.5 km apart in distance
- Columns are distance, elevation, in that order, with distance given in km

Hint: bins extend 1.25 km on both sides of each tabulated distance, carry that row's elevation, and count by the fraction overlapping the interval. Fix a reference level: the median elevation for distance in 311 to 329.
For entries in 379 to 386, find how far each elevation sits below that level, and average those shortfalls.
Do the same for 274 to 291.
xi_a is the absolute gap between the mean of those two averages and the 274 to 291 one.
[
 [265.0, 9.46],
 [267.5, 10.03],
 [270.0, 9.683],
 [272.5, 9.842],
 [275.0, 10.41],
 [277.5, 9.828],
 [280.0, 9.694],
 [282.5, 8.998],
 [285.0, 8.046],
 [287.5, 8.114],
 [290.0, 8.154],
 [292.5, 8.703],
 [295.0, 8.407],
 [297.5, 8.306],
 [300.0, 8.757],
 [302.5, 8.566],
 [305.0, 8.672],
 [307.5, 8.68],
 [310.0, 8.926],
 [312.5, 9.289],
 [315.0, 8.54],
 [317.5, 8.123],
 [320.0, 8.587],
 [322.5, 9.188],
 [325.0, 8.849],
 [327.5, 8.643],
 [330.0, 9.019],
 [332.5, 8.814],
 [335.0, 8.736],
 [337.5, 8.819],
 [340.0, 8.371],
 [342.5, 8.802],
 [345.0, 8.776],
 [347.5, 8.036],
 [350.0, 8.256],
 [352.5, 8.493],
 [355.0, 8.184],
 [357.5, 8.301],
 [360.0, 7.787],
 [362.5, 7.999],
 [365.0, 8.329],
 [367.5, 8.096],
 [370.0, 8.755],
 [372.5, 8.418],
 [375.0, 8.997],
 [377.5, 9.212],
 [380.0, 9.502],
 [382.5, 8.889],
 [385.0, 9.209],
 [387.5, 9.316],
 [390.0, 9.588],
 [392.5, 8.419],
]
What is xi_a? 0.08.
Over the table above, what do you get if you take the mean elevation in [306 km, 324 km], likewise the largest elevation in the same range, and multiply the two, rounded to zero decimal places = 81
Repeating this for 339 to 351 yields 74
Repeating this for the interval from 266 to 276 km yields 104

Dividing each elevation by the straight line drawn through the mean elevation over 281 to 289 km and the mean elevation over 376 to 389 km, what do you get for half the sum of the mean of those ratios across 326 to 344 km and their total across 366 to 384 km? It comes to 3.87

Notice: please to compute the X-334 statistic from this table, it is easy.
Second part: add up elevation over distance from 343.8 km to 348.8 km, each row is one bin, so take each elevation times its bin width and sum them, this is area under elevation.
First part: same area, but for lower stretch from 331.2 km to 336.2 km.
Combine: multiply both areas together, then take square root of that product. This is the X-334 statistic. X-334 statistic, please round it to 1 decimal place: 42.9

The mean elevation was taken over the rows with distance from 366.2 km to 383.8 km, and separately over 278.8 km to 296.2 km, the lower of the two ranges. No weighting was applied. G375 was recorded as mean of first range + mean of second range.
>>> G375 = 17.4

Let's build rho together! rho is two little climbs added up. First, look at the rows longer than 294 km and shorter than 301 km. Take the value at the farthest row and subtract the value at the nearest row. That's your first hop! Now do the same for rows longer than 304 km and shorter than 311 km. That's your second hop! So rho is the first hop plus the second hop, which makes 0.6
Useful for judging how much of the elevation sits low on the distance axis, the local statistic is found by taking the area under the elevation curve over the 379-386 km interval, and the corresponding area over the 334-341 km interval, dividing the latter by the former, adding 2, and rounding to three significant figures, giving 2.94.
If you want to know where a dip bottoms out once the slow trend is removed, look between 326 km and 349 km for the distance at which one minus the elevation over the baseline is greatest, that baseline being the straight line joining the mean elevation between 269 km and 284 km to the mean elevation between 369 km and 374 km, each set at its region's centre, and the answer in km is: 347.5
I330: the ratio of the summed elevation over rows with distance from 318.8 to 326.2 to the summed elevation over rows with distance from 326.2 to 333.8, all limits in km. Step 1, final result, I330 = 1.01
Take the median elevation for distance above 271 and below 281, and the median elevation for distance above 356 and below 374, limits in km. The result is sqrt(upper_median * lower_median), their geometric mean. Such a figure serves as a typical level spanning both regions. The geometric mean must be 9.04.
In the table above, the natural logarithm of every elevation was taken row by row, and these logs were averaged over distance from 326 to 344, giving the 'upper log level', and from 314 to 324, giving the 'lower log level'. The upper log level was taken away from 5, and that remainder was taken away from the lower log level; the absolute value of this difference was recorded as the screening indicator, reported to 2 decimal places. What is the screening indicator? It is 0.68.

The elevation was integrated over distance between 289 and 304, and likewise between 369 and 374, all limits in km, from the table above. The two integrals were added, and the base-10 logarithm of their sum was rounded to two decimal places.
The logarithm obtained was 2.23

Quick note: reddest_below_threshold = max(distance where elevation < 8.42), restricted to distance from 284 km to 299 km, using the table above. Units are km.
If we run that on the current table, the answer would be 297.5 km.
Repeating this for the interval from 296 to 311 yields 297.5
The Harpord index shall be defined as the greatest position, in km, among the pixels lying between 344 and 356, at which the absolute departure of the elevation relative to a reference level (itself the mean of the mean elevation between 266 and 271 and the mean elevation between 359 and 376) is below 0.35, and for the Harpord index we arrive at 345.0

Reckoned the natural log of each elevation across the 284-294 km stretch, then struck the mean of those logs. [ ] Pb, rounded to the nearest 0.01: 2.11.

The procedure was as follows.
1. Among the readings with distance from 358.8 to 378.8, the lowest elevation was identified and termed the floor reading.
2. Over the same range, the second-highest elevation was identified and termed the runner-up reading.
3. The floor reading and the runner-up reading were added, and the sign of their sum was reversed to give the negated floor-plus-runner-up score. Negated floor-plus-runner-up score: -16.8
